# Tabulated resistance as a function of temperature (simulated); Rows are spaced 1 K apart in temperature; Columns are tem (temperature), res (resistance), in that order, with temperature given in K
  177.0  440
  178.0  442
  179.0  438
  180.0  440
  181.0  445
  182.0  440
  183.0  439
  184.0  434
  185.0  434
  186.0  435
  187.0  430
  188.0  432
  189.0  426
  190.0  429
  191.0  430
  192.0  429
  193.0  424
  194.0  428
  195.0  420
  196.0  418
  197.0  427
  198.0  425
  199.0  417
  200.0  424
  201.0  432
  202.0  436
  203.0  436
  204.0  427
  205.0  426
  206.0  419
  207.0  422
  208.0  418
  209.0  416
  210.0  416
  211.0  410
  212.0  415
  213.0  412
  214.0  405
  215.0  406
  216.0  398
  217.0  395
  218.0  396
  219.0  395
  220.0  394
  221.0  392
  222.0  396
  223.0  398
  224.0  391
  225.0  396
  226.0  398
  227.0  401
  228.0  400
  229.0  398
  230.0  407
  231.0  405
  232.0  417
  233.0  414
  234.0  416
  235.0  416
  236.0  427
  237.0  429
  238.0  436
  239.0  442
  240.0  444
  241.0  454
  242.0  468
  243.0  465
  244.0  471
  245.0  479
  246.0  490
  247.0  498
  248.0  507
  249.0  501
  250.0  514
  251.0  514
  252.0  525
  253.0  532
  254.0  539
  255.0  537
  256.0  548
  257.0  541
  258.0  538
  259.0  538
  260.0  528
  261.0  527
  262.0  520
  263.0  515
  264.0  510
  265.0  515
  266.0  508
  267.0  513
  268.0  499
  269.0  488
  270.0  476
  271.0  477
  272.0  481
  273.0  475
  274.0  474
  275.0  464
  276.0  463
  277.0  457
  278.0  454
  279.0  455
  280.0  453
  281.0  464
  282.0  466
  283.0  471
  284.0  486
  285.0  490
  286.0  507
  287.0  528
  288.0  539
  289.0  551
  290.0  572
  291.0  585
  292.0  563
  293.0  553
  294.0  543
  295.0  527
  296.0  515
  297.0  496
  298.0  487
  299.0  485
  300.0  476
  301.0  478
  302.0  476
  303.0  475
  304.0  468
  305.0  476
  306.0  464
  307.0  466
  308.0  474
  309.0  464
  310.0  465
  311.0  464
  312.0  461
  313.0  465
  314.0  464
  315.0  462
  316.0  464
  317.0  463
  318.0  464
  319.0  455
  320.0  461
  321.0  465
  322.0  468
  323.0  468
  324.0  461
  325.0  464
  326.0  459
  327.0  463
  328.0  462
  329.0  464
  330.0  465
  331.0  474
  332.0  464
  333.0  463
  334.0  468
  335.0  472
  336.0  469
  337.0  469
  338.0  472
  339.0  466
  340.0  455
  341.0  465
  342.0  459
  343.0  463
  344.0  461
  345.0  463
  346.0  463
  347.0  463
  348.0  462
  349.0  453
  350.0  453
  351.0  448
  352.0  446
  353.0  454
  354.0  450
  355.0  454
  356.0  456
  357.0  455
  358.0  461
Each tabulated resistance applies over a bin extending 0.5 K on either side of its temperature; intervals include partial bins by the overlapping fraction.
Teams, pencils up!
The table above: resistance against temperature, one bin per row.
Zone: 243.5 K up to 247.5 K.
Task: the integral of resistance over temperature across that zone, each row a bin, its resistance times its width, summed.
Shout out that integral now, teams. 1938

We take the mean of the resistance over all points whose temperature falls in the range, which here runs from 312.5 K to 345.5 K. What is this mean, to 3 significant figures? 464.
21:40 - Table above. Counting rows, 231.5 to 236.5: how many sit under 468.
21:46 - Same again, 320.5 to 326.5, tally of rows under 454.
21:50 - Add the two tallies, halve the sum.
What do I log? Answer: 2.5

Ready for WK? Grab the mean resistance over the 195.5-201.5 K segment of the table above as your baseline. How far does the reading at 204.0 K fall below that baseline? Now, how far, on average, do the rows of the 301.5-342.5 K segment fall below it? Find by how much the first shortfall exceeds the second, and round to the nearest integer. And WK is 39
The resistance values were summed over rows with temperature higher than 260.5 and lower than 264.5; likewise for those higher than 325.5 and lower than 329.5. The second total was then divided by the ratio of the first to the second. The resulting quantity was 1648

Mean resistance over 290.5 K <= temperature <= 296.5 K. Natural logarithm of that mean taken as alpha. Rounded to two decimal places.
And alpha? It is 6.31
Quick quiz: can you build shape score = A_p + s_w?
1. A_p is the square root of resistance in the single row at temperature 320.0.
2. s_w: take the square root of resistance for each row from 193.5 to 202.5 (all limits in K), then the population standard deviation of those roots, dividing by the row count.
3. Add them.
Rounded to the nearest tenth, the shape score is 21.6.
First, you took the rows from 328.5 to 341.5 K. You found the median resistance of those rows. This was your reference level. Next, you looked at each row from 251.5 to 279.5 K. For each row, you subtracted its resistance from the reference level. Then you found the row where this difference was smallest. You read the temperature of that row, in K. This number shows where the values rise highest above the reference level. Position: 256.0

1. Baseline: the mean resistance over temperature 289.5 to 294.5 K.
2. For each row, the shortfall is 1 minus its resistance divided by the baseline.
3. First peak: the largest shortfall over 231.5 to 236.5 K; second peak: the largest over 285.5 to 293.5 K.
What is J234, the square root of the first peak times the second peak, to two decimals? 0.16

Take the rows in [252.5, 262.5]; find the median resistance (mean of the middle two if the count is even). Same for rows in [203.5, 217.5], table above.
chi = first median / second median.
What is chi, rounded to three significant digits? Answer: 1.29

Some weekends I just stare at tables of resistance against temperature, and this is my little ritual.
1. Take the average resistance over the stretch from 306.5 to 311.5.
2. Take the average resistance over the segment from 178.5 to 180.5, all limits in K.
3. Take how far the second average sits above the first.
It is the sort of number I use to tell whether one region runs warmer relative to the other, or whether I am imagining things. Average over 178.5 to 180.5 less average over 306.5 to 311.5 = -28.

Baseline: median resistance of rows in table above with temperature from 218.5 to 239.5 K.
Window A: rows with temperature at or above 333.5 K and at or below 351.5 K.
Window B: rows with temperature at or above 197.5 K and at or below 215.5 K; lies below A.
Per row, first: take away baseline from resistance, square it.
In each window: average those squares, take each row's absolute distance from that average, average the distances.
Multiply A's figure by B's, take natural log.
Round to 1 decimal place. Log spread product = 12.1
